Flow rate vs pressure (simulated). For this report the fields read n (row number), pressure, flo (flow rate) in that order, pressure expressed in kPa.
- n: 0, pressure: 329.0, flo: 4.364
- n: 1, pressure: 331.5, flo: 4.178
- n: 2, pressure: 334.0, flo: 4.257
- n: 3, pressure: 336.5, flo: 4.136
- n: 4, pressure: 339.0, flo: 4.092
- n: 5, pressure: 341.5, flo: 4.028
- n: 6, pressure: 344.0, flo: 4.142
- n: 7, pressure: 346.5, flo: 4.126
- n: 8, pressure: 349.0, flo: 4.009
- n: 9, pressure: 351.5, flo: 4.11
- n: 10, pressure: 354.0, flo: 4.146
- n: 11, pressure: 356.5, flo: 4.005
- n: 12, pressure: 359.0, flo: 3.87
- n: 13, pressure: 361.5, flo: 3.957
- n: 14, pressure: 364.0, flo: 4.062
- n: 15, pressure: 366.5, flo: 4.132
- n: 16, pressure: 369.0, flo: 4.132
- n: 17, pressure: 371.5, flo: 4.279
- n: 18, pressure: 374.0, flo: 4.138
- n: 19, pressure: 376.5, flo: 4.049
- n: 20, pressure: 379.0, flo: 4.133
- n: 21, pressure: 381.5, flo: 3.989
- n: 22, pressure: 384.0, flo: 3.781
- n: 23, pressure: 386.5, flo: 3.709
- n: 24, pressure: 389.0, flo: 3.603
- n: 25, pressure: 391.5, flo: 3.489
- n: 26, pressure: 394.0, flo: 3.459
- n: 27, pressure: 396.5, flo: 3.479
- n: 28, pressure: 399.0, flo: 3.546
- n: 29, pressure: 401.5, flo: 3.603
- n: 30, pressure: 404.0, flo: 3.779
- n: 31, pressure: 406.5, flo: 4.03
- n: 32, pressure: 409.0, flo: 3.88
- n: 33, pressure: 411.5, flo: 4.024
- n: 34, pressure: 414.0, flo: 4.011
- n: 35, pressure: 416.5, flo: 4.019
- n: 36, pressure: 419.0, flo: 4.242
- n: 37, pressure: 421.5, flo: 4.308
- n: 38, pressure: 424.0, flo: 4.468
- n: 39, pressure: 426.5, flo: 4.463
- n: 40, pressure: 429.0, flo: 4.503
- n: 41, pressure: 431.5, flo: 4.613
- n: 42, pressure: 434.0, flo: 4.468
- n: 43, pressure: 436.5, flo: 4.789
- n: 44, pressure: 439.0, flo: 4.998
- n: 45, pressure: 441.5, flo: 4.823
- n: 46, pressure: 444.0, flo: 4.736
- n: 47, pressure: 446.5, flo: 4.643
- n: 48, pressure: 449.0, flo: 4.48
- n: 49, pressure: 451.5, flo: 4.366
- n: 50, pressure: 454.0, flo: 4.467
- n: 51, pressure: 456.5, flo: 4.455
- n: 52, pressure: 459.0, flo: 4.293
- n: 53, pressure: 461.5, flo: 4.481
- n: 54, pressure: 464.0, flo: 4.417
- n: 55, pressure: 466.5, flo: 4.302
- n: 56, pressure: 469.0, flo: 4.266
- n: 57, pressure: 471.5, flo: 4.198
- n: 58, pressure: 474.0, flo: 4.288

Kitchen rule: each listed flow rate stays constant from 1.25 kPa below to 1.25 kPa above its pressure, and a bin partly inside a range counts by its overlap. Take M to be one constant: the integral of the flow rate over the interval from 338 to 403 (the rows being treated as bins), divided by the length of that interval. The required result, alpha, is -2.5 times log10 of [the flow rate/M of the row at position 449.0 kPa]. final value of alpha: -0.14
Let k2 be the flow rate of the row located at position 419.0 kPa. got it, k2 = 4.242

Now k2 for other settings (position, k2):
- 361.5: 3.957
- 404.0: 3.779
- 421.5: 4.308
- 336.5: 4.136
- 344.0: 4.142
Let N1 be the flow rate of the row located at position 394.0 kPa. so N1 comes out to 3.459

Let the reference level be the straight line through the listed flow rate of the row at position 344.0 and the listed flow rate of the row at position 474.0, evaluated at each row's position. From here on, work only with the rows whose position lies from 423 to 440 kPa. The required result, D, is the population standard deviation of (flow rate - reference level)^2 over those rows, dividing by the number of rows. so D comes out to 0.178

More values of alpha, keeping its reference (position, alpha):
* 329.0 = -0.12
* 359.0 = 0.02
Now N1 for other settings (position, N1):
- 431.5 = 4.613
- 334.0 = 4.257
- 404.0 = 3.779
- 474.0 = 4.288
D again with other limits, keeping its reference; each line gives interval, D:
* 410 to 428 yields 0.020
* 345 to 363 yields 0.028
